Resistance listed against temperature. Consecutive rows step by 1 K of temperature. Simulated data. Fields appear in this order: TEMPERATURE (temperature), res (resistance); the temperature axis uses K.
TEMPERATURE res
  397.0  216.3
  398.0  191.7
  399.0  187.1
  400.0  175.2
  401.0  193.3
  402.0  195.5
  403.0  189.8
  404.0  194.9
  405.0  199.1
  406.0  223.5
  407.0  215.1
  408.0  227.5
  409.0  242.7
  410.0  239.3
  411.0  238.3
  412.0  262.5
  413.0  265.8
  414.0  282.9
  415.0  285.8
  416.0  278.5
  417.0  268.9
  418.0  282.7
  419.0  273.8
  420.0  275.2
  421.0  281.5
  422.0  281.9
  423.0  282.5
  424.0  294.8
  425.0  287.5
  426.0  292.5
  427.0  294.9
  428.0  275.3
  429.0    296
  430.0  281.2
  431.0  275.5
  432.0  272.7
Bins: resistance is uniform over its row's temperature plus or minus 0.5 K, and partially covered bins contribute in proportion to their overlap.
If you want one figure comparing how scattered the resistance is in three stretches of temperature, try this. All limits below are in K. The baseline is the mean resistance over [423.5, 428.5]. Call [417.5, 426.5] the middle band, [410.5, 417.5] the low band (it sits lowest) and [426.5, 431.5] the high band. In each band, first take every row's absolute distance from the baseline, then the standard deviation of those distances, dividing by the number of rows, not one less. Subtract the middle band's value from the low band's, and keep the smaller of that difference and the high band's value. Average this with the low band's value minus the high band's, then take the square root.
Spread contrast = 2.7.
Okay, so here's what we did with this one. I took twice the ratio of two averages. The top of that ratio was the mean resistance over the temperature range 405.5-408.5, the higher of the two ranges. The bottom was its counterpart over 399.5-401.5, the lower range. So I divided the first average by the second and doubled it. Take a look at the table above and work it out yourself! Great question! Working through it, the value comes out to 2.41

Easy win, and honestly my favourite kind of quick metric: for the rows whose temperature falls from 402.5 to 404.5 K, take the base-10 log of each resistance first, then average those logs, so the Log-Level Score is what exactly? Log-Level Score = 2.284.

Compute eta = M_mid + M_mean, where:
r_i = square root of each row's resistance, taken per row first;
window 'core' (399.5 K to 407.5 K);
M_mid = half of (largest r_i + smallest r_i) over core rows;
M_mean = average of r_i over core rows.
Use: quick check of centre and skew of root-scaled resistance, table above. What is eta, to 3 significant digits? 28.2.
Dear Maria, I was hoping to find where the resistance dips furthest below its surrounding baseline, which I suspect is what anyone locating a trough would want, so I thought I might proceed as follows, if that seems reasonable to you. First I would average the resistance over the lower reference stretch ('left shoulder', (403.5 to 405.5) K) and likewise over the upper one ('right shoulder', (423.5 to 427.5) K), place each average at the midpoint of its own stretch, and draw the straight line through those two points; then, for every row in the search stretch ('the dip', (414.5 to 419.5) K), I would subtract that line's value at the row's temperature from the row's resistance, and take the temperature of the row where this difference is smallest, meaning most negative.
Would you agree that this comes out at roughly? 419.0 K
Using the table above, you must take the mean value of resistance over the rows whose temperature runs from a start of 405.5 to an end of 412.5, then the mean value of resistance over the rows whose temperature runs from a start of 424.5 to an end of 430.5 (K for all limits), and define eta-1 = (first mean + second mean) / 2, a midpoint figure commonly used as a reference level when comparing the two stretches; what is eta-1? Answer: 262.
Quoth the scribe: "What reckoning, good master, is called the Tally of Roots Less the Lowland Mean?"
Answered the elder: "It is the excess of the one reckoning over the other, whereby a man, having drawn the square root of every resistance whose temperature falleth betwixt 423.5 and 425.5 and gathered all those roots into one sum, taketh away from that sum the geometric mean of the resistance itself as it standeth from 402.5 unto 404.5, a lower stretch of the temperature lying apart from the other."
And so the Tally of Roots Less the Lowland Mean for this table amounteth -158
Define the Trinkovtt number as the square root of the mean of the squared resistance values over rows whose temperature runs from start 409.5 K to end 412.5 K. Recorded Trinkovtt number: 247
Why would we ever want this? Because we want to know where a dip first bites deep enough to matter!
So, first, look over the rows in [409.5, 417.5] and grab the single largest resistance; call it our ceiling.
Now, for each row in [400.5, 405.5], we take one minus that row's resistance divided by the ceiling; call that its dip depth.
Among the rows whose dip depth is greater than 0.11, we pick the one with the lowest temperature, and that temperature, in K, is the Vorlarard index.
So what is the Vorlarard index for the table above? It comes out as 401.0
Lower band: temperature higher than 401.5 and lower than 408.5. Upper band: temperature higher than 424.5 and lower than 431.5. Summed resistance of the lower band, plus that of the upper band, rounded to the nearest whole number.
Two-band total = 3448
